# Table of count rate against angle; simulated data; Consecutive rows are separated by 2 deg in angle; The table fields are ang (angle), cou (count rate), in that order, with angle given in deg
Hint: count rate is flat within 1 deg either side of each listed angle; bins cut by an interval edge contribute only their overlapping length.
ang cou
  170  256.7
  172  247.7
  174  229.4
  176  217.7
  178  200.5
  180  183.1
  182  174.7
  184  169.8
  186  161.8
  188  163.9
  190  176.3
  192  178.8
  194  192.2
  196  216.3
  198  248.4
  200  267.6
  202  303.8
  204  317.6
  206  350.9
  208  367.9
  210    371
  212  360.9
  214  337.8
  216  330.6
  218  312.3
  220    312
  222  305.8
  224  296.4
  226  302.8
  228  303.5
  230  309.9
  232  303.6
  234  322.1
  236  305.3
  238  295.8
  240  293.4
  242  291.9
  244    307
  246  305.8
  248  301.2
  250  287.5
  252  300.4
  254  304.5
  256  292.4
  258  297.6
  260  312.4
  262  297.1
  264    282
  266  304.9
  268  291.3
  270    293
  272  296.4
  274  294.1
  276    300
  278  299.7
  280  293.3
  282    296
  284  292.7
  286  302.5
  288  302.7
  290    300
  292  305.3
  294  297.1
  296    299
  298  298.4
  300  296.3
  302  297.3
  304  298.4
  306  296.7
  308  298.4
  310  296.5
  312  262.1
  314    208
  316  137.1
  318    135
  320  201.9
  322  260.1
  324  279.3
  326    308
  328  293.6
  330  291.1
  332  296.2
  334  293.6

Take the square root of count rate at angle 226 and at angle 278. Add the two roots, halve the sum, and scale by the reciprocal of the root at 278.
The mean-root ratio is 1.00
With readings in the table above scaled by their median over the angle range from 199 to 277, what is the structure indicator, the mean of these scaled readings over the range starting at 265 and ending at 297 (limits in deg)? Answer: 0.982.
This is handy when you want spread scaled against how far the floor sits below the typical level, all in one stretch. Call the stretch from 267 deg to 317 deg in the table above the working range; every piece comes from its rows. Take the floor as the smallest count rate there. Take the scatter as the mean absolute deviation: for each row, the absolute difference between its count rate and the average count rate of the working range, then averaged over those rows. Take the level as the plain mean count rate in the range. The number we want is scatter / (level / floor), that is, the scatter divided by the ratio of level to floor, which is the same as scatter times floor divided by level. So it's 10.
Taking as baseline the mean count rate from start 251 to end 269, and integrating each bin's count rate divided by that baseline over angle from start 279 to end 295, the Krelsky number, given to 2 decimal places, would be 16.03 deg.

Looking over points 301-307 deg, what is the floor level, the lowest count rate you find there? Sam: 296.7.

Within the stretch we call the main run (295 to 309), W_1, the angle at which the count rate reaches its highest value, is 296 deg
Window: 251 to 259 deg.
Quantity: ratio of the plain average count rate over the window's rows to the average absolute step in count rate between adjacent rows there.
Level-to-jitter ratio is 42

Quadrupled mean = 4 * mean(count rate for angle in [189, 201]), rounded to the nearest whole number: 853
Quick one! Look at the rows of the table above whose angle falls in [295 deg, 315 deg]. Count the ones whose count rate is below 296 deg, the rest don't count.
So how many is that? 2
